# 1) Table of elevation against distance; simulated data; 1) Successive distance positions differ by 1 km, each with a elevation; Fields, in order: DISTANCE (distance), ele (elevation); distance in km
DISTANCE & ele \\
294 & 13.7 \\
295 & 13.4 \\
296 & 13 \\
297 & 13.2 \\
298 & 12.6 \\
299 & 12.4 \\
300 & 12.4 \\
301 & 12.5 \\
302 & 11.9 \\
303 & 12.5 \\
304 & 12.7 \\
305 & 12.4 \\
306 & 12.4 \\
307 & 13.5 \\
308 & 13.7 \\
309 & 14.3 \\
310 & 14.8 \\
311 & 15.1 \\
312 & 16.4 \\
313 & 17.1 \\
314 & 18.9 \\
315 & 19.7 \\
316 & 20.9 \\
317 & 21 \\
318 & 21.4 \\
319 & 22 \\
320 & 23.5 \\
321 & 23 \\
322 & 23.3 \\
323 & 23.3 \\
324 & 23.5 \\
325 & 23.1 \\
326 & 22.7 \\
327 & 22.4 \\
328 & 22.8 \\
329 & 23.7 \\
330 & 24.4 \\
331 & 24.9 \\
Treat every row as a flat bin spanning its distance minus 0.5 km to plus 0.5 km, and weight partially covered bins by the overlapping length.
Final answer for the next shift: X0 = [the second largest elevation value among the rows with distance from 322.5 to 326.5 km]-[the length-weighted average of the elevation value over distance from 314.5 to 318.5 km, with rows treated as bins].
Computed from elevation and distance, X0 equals 3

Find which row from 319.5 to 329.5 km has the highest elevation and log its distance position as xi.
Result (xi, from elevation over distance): 329 km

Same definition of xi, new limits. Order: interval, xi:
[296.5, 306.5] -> 297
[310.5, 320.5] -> 320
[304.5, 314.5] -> 314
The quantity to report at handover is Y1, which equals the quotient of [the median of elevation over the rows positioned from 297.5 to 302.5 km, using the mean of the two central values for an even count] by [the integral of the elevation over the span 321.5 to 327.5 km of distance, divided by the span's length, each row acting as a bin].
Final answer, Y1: 0.54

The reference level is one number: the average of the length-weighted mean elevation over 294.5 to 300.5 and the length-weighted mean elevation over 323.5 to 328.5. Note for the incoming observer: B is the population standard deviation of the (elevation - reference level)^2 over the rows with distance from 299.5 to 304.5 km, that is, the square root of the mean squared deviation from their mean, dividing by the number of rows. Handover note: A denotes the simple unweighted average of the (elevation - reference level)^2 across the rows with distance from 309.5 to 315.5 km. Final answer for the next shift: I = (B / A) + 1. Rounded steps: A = 4.0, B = 3.0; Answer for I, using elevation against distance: 1.7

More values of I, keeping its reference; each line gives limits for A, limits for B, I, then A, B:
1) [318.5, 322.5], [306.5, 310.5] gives 1.1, 26.2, 3.8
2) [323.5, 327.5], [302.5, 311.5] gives 1.3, 25.8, 8.5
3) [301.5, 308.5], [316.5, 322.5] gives 1.3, 26.8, 8.5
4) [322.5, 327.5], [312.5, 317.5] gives 1.1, 26.5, 4.0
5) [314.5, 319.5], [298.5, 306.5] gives 1.2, 10.4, 2.4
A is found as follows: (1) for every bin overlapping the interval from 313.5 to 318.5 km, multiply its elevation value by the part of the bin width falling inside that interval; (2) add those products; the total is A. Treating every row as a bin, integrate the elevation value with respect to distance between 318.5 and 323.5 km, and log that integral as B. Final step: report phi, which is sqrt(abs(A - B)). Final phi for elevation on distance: 4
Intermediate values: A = 102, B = 115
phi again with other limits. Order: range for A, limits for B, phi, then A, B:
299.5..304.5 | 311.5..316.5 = 6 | 62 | 93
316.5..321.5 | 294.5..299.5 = 7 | 111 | 65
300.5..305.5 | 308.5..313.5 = 4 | 62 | 78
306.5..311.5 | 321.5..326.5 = 7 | 71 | 116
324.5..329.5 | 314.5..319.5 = 3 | 115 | 105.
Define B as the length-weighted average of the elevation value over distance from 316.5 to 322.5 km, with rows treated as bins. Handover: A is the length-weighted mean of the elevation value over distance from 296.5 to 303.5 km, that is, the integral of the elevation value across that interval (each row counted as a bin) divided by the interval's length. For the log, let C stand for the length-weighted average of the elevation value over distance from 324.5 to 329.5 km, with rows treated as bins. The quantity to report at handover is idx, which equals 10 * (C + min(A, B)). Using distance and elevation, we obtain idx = 354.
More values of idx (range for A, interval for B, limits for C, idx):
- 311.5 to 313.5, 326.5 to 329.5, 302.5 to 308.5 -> 296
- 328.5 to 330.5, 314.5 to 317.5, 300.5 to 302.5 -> 327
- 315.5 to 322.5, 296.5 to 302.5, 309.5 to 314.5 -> 290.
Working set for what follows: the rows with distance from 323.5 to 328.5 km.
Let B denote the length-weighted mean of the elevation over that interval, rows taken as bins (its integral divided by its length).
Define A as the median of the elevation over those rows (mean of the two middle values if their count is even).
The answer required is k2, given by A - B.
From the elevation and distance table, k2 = -0.10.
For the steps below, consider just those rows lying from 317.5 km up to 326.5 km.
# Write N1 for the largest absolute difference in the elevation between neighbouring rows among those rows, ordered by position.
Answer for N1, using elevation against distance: 1.5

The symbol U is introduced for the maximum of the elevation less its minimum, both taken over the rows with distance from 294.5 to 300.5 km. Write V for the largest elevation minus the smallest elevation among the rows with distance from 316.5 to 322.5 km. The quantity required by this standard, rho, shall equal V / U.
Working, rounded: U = 1.0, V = 2.5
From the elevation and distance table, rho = 2.5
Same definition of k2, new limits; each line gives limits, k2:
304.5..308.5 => -0.05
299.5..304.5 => 0.10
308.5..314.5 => -0.35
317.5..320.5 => -0.30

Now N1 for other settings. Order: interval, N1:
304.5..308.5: 1.1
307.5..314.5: 1.8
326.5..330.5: 0.9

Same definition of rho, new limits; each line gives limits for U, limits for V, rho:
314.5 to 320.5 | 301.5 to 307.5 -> 0.4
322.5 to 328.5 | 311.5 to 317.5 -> 4.2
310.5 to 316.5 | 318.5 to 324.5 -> 0.3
